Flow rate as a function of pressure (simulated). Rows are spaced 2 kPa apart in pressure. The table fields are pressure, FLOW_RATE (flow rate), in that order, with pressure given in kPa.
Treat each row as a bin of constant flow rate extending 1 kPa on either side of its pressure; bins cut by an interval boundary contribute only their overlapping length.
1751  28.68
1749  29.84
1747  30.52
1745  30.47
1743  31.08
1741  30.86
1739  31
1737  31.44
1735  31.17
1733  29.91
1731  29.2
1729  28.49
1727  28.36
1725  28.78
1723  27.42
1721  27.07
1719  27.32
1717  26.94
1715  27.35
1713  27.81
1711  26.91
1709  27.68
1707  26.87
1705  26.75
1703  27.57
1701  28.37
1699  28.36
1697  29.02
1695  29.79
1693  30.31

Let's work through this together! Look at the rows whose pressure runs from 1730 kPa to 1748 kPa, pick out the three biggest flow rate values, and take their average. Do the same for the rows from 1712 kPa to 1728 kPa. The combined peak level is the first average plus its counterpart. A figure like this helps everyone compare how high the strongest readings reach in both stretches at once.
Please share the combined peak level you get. 59.5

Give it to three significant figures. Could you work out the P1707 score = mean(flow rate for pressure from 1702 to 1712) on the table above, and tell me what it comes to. 27.2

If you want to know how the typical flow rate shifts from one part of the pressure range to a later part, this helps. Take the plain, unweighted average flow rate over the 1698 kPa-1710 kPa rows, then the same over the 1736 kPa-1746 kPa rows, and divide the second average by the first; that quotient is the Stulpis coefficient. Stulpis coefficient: 1.12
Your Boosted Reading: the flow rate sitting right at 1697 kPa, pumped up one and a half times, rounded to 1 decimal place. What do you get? 43.5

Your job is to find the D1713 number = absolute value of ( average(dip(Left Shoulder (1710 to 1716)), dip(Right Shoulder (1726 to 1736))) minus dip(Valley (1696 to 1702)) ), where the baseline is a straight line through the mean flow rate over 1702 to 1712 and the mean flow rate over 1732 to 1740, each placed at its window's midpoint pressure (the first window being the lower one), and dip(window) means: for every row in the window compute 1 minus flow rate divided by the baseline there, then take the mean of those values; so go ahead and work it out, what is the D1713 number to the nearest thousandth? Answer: 0.118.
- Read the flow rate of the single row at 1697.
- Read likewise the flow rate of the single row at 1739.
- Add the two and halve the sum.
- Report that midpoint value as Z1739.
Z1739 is 30.0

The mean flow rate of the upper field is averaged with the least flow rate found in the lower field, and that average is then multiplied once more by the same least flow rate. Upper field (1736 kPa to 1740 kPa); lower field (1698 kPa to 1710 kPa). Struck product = 775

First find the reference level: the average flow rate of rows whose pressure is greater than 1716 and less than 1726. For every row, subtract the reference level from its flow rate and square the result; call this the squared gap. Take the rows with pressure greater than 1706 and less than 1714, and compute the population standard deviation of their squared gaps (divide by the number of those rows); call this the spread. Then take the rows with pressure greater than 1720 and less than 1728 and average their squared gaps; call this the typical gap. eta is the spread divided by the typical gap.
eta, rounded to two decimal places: 0.25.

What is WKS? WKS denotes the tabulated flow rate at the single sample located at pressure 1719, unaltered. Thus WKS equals 27.32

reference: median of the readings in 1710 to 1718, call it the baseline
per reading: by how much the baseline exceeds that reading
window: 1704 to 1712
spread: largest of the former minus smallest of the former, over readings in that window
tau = 0.9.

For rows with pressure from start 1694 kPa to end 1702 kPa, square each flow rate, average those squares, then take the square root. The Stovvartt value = 29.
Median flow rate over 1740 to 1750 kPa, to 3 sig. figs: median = 30.5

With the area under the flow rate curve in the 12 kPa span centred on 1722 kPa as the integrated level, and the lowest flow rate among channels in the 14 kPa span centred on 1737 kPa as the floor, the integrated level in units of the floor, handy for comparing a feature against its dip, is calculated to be 11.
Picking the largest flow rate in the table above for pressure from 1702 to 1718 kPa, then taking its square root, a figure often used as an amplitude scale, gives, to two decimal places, 5.27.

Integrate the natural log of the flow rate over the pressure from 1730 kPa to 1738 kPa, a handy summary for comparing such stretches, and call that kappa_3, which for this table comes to 27.3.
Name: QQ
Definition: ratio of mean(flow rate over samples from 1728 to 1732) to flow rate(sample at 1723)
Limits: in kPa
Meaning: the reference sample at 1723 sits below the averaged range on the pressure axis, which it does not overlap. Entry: 1.05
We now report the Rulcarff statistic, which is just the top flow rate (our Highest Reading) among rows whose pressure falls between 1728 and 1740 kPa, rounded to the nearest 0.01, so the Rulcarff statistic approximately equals 31.44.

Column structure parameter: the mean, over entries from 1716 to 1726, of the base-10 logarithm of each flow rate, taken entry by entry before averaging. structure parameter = 1.44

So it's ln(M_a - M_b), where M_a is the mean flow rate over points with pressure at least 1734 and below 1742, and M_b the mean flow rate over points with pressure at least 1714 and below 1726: 1.3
